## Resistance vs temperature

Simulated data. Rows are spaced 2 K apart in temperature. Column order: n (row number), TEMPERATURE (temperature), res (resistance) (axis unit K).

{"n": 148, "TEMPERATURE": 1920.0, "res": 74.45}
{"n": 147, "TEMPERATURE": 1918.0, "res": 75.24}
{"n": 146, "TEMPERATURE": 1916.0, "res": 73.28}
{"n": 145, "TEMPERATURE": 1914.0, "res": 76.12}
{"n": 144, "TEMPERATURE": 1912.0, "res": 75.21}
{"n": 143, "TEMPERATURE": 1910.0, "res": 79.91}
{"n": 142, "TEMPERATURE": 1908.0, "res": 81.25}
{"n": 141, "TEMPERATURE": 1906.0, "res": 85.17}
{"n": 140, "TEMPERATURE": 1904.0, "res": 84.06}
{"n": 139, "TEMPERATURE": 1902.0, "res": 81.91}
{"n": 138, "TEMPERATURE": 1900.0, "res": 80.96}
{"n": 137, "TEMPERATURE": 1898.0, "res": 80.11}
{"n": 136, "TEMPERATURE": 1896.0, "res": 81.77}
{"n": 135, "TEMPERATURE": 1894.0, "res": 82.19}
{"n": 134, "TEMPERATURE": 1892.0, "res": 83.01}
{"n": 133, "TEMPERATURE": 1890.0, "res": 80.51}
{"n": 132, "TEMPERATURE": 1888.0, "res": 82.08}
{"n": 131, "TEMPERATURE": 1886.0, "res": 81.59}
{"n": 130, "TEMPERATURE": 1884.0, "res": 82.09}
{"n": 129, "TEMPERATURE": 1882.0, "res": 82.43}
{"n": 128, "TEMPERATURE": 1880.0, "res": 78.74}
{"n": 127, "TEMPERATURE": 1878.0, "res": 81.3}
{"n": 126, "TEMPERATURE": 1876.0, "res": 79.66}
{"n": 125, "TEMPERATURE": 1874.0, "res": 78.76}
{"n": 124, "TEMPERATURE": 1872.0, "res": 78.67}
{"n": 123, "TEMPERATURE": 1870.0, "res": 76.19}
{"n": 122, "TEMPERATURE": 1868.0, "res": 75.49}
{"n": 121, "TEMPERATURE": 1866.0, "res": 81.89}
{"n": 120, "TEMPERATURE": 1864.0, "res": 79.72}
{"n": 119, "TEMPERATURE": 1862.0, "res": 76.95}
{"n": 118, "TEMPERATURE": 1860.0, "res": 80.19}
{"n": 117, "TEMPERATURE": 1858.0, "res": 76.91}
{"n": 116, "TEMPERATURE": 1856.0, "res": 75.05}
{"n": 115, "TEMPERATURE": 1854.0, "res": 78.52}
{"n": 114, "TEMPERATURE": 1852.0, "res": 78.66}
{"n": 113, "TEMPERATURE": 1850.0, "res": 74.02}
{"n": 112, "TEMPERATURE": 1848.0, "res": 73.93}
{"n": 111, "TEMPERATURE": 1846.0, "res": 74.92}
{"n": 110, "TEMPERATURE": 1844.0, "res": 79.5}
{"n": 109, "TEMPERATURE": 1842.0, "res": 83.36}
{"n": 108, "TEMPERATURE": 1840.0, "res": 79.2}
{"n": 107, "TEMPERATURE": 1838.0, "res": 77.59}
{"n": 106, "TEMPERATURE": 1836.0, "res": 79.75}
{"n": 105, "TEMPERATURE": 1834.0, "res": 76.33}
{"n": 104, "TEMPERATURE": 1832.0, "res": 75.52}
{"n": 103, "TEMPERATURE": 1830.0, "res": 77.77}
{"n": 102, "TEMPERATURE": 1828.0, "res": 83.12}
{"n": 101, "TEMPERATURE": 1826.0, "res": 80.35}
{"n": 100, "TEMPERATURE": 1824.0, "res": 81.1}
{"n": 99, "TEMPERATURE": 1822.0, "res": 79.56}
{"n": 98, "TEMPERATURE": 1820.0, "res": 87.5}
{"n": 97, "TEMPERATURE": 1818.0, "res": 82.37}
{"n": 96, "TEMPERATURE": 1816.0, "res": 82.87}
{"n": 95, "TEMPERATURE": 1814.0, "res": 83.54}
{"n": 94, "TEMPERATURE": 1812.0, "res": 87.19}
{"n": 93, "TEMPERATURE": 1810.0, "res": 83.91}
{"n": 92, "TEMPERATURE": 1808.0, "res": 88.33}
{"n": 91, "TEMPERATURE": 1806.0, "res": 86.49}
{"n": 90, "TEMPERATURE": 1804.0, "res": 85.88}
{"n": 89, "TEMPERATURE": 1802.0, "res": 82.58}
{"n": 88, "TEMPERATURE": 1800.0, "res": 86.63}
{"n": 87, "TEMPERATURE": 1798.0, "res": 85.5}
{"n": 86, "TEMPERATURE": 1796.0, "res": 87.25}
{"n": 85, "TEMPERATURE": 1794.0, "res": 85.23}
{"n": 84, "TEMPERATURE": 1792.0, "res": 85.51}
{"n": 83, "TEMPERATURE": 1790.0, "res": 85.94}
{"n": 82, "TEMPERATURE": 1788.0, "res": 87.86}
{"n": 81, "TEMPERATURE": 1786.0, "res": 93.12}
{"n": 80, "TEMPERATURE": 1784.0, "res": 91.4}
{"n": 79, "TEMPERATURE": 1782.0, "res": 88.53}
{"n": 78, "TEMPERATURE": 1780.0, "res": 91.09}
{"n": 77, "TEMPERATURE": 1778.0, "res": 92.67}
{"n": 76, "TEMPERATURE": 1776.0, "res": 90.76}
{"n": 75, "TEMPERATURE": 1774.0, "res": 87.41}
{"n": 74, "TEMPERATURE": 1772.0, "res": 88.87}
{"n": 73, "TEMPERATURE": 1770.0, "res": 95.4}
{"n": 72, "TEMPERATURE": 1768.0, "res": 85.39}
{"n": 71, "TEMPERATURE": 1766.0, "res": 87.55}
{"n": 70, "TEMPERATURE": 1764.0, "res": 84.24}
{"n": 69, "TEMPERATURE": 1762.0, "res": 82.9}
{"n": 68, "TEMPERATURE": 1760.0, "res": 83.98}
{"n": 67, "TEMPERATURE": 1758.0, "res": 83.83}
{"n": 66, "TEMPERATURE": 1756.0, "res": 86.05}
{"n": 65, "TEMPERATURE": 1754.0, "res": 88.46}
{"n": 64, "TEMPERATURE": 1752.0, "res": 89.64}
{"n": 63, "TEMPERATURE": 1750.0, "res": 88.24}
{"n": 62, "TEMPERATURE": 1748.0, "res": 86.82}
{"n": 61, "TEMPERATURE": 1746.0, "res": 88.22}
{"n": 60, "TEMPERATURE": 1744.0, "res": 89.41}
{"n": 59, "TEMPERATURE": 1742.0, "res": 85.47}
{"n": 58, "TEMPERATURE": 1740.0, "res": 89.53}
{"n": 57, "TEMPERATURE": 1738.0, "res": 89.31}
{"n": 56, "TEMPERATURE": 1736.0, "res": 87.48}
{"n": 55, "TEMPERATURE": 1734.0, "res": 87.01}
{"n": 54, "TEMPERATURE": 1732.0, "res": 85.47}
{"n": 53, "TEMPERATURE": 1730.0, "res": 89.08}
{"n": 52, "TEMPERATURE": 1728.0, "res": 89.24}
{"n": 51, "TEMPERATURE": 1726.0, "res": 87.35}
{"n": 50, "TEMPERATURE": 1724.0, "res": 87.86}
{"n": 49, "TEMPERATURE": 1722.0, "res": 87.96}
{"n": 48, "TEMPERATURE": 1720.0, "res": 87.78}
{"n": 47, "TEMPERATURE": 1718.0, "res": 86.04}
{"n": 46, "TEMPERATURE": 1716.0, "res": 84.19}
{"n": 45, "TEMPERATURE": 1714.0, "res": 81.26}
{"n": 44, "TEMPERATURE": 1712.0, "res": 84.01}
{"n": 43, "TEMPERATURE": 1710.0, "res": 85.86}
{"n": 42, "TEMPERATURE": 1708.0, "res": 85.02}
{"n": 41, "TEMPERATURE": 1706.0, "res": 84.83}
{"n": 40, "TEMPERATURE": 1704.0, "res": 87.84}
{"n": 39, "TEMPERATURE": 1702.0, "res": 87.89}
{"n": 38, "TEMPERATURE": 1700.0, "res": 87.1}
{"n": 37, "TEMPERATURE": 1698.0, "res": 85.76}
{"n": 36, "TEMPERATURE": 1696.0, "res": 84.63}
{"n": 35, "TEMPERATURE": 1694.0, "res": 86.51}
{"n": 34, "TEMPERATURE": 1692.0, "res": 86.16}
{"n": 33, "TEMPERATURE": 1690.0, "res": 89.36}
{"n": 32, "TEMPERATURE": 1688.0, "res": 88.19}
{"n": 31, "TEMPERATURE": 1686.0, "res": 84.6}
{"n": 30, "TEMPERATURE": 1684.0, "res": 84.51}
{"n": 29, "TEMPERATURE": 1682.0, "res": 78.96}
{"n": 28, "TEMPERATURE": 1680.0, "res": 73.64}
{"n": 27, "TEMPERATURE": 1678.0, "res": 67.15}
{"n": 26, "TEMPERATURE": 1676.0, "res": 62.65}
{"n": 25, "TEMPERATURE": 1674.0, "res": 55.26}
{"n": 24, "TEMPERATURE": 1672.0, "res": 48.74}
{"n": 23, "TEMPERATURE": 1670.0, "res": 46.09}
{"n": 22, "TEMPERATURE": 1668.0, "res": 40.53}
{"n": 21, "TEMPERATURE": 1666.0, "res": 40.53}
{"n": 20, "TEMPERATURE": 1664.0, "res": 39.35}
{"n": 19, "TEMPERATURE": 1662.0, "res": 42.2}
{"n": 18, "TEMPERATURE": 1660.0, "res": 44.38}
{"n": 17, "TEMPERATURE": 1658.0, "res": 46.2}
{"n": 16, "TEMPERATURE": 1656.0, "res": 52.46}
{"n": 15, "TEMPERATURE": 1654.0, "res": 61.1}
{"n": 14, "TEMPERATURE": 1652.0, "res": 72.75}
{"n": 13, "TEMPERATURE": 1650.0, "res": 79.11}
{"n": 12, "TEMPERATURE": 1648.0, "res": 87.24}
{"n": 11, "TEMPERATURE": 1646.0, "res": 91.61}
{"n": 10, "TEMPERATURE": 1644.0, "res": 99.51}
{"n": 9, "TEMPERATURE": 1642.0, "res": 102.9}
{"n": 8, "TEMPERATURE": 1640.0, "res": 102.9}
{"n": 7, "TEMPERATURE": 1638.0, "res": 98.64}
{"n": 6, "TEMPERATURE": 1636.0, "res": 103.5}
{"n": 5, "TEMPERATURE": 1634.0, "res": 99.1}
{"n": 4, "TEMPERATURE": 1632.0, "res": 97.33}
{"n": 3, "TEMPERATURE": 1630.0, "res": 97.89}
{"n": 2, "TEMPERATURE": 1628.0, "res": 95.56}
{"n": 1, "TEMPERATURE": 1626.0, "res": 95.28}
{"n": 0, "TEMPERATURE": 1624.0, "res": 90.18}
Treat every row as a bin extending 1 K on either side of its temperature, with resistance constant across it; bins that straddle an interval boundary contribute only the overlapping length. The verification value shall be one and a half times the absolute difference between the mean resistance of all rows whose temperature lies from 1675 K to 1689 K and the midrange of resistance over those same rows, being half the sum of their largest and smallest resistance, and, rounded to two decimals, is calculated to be 2.52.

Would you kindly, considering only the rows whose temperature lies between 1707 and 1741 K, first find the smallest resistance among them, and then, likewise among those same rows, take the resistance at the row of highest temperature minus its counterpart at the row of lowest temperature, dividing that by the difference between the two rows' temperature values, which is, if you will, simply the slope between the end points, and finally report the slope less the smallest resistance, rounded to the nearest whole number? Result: -81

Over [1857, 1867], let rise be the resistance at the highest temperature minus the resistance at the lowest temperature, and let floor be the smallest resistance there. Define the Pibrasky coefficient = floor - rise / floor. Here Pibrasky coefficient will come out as 77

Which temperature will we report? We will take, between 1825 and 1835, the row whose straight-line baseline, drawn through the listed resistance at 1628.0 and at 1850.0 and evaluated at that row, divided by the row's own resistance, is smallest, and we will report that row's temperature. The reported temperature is 1828.0 K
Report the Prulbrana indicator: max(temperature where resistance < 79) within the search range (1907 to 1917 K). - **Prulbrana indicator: 1916.0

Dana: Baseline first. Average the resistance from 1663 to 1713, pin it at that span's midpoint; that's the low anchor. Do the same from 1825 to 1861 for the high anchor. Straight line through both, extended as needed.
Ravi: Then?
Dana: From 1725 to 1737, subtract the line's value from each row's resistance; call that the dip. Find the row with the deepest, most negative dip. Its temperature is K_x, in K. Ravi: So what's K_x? 1732.0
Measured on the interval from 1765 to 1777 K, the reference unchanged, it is 1768.0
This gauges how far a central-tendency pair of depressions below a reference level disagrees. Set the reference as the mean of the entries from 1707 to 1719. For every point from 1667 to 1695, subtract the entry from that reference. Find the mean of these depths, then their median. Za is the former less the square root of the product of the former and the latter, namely 3.1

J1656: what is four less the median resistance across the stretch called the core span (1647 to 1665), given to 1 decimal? -48.5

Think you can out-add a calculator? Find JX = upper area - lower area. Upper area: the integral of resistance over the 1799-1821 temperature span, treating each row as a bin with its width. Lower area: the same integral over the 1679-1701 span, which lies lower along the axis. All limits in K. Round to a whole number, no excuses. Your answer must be 16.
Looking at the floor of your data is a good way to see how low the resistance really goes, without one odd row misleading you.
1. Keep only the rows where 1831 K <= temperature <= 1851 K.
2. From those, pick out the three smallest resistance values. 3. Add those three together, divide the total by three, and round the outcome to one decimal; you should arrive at 74.3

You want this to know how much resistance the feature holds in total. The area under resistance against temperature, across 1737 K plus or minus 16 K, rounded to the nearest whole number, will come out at 2816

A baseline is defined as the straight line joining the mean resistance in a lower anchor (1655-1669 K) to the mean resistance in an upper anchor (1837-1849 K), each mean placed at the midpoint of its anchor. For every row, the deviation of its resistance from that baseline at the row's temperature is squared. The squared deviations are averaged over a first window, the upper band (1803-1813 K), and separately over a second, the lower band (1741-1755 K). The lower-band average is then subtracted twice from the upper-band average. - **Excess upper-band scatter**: -1347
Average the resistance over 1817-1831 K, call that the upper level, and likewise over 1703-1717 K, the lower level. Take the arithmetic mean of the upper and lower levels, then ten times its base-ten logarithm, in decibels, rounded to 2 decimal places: 19.20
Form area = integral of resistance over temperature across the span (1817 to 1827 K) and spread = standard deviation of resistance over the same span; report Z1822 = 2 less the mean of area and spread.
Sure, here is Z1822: -410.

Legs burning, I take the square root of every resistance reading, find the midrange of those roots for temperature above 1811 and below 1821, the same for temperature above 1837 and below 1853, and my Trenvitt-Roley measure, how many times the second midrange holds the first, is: 0.96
